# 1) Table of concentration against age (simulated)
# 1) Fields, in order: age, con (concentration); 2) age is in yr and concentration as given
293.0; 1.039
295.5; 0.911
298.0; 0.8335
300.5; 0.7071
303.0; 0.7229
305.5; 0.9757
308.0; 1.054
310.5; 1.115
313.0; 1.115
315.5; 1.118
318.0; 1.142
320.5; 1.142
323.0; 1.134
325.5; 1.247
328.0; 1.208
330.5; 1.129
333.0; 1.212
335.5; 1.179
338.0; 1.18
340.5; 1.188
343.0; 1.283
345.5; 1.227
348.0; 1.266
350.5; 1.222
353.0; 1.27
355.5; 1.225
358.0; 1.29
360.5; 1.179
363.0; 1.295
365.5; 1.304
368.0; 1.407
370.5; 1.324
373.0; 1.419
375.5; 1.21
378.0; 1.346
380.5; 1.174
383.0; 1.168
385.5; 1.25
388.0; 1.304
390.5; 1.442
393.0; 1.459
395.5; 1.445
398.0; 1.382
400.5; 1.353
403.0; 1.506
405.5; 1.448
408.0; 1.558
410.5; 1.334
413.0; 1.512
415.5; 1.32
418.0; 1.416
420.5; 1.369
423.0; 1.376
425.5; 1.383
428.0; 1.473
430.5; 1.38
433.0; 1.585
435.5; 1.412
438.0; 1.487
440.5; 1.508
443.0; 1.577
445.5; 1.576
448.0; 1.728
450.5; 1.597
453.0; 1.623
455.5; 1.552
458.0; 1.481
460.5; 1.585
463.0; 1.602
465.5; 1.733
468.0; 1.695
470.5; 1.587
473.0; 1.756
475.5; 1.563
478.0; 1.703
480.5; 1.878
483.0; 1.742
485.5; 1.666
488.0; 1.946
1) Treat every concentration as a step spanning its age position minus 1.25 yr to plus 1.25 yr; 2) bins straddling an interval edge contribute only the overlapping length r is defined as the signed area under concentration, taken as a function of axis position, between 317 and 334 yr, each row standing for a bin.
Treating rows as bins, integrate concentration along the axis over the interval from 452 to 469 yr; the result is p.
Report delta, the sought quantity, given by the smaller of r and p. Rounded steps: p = 27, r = 19.9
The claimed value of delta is 19.9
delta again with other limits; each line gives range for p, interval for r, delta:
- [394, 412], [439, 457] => 25.8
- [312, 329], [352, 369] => 19.7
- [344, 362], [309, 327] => 20.6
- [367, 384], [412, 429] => 22.0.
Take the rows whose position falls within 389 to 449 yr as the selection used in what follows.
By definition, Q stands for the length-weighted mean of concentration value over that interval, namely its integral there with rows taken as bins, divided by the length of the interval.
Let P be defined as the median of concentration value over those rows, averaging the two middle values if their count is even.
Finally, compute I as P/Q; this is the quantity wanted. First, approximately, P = 1.45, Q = 1.46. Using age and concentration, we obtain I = 0.992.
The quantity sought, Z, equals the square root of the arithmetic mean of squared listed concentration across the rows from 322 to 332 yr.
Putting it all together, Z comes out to 1.18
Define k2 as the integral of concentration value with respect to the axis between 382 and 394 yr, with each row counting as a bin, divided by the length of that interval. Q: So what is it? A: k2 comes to 1.33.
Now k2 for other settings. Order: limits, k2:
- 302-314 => 1.00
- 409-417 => 1.39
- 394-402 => 1.40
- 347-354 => 1.25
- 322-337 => 1.19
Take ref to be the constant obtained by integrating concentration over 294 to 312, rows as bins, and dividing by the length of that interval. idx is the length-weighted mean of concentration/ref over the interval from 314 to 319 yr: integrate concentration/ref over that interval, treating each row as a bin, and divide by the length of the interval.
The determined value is 1.2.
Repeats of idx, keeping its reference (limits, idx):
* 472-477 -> 1.8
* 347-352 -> 1.4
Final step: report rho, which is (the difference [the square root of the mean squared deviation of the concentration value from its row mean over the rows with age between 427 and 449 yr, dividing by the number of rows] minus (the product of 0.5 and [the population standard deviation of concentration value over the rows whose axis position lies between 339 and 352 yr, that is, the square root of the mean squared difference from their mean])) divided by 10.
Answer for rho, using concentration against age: 0.008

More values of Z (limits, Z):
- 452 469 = 1.61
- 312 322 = 1.13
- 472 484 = 1.73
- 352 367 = 1.26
